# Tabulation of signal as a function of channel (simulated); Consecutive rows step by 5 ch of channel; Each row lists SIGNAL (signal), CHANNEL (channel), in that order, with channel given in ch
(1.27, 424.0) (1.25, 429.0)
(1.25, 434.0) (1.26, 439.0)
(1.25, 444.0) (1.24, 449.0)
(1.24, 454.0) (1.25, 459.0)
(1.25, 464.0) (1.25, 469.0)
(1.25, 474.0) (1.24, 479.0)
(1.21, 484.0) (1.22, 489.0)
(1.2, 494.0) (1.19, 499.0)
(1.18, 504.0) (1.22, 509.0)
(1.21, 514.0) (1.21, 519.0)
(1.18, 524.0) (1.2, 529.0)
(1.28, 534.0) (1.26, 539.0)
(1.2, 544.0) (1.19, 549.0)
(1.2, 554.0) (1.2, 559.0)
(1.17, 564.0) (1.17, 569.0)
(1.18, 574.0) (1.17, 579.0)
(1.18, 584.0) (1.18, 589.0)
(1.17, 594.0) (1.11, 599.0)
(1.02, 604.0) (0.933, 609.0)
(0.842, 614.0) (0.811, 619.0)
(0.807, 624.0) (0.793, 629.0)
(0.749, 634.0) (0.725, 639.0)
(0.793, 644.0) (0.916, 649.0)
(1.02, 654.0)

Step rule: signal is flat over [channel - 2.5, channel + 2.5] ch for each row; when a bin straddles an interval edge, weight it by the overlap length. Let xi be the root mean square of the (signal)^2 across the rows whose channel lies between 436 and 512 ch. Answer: 1.51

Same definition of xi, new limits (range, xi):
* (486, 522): 1.45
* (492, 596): 1.44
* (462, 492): 1.53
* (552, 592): 1.40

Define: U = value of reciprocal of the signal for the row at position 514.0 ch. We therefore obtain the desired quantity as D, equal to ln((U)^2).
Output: -0.4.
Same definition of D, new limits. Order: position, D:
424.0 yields -0.5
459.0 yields -0.4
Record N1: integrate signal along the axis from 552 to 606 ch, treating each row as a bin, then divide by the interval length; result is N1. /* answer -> 1.16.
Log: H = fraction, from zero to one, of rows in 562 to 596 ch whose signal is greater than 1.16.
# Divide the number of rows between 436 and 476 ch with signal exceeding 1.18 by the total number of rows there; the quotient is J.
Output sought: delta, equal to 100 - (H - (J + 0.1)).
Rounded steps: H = 1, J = 1.0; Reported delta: 100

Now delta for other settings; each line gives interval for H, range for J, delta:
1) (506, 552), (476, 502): 100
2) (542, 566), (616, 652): 99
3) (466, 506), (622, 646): 99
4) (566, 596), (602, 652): 99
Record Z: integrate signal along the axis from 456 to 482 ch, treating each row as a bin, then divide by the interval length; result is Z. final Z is 1.25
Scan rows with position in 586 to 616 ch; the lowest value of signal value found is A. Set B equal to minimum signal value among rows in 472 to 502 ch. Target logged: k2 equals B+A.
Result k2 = 2.03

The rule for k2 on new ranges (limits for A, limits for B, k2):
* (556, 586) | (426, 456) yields 2.41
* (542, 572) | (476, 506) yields 2.35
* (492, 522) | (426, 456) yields 2.42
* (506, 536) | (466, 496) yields 2.38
